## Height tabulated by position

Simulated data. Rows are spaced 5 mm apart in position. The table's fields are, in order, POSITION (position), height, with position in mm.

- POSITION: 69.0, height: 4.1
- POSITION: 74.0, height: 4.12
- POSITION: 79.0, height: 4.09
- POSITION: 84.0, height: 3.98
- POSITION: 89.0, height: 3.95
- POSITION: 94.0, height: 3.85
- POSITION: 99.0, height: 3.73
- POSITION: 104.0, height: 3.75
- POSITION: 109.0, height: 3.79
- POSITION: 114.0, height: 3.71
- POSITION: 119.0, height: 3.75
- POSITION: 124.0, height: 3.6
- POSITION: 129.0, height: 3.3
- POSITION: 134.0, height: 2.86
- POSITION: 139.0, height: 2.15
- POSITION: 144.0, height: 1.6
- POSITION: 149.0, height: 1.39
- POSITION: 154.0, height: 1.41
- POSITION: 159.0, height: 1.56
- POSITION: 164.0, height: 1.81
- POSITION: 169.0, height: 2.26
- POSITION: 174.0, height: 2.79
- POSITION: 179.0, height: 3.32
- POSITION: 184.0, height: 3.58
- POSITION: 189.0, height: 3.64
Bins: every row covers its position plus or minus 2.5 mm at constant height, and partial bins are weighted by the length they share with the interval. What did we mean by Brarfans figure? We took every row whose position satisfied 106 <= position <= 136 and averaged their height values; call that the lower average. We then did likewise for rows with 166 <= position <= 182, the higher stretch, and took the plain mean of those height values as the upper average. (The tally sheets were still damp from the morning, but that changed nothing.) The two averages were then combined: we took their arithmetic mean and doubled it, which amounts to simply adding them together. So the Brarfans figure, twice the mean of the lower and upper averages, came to 6.3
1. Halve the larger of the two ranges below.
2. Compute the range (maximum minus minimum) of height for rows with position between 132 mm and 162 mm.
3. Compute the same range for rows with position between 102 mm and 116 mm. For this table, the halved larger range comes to 0.735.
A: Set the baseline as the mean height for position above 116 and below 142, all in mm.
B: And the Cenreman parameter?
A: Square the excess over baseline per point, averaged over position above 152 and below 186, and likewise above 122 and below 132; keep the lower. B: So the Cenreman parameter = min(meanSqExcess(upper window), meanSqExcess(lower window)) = 0.1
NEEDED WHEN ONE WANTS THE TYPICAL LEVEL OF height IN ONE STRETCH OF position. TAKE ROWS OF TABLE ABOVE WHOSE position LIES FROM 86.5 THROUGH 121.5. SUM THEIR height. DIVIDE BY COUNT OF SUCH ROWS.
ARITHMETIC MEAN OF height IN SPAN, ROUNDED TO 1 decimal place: 3.8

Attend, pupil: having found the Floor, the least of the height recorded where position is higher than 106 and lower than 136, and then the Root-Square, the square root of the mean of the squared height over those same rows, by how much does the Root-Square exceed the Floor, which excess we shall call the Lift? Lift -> 0.66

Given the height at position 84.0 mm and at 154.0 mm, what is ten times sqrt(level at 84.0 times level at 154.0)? 23.7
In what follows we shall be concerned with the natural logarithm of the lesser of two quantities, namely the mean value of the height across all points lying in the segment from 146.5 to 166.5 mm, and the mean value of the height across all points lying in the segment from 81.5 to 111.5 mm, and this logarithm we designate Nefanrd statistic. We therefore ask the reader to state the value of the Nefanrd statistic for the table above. 0.4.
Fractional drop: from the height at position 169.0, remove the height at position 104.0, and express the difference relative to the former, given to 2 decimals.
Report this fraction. -0.66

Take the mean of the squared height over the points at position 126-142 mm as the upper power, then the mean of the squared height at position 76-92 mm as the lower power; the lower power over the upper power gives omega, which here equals 2.0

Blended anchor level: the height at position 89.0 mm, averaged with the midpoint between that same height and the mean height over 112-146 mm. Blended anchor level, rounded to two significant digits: 3.7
